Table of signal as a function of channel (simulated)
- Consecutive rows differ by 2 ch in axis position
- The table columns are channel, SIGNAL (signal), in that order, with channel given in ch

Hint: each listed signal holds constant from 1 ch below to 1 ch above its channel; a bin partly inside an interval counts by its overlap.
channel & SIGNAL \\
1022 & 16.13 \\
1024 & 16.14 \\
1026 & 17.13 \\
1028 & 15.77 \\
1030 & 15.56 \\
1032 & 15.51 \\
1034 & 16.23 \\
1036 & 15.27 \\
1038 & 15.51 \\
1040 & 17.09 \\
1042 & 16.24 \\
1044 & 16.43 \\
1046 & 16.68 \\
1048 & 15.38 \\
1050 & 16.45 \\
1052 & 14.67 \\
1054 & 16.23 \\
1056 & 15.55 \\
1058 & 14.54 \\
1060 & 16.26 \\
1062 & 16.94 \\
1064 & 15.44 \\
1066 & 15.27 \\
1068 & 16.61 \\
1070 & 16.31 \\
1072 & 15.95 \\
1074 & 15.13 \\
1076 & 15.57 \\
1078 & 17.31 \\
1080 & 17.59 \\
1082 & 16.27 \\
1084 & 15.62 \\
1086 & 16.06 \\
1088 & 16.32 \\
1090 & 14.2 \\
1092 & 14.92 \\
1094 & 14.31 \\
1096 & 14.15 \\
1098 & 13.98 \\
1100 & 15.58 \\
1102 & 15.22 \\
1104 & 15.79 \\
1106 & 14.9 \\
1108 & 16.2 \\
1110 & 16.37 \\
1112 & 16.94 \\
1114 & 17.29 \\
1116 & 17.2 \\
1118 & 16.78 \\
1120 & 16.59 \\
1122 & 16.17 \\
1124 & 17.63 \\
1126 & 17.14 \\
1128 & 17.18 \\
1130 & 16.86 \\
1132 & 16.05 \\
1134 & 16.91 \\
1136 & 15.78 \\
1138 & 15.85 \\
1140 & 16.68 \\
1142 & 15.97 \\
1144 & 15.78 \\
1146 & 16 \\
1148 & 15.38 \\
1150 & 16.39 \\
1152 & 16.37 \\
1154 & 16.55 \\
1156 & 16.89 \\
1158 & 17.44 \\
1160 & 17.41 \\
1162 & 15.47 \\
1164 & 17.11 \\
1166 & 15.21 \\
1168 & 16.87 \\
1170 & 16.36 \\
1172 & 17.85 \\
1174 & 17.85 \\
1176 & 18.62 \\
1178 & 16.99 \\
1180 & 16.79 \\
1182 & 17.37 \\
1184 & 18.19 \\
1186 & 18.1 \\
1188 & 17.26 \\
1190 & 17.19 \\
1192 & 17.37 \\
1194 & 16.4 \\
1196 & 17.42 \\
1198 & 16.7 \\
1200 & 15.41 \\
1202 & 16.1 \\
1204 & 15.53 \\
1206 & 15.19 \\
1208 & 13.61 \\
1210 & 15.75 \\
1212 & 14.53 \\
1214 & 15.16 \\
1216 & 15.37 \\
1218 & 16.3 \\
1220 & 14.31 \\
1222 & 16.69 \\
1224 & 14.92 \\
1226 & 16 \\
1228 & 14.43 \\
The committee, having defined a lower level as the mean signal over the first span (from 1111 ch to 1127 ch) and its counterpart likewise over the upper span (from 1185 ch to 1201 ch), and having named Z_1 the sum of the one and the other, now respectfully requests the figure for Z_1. 33.9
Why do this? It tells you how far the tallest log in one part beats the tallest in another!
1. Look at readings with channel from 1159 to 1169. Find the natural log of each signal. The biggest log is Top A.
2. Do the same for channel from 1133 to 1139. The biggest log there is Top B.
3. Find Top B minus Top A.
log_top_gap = -0.03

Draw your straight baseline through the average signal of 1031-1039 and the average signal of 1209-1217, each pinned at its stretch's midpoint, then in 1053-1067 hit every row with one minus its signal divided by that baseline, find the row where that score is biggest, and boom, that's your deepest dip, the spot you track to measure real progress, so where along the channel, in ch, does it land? 1058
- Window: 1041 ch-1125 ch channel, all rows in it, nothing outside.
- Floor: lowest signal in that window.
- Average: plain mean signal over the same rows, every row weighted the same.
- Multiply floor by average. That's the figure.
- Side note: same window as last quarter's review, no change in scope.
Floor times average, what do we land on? 223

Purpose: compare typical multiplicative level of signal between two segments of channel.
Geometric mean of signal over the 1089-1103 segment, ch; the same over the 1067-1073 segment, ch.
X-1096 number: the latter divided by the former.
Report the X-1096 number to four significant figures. 1.115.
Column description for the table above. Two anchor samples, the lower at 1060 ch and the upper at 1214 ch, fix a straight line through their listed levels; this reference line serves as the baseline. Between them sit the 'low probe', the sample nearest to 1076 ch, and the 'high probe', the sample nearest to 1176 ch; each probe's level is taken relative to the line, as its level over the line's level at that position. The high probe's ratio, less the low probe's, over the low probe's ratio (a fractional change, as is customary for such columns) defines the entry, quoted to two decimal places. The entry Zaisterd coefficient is 0.25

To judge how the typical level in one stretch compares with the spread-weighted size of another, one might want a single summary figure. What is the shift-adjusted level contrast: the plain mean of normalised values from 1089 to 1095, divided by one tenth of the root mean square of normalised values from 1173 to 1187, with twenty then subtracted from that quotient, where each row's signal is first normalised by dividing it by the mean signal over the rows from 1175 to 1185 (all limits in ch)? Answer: -11.8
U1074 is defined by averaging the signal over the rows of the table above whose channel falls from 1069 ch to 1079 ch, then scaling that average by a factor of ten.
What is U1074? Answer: 161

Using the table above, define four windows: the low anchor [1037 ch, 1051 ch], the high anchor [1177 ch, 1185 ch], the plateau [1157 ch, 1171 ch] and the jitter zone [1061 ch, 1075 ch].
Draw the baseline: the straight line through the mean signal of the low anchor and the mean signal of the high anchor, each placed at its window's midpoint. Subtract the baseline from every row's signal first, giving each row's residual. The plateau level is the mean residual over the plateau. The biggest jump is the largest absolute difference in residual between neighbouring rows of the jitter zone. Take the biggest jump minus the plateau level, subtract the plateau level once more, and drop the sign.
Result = 2.81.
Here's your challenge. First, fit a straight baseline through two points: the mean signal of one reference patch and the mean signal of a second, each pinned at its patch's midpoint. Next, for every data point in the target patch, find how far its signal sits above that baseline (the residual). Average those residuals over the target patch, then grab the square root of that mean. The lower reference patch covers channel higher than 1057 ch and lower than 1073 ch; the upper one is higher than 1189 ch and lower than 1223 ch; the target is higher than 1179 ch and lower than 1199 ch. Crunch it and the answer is 1.20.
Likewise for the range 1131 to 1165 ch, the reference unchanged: 0.70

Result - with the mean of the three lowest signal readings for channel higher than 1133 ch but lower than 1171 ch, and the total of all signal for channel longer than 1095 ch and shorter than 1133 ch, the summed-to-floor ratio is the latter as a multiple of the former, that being 20.1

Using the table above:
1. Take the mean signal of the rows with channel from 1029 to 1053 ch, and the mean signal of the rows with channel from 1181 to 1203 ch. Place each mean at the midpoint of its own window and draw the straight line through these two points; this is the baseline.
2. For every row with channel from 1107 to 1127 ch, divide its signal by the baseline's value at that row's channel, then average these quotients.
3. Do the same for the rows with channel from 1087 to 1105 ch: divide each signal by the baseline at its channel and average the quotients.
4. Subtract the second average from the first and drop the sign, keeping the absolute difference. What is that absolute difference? 0.106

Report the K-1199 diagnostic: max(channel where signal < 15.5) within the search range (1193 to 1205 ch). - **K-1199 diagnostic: 1200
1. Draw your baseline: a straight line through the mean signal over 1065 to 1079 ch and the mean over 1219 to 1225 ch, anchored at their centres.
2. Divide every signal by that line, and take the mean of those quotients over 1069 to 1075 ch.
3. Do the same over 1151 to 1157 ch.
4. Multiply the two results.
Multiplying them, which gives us 1.05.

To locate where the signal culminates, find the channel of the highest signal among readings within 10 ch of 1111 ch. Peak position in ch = 1114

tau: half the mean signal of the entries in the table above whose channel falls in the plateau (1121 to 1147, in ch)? 8.2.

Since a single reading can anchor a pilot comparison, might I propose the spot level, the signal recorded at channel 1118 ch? 16.78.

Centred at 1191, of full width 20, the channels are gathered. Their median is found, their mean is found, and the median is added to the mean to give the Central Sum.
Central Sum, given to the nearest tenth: 34.5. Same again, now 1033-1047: 32.4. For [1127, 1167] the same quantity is 32.7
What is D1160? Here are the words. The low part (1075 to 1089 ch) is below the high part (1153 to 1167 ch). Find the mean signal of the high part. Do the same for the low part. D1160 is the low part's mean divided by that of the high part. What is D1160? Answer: 0.99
